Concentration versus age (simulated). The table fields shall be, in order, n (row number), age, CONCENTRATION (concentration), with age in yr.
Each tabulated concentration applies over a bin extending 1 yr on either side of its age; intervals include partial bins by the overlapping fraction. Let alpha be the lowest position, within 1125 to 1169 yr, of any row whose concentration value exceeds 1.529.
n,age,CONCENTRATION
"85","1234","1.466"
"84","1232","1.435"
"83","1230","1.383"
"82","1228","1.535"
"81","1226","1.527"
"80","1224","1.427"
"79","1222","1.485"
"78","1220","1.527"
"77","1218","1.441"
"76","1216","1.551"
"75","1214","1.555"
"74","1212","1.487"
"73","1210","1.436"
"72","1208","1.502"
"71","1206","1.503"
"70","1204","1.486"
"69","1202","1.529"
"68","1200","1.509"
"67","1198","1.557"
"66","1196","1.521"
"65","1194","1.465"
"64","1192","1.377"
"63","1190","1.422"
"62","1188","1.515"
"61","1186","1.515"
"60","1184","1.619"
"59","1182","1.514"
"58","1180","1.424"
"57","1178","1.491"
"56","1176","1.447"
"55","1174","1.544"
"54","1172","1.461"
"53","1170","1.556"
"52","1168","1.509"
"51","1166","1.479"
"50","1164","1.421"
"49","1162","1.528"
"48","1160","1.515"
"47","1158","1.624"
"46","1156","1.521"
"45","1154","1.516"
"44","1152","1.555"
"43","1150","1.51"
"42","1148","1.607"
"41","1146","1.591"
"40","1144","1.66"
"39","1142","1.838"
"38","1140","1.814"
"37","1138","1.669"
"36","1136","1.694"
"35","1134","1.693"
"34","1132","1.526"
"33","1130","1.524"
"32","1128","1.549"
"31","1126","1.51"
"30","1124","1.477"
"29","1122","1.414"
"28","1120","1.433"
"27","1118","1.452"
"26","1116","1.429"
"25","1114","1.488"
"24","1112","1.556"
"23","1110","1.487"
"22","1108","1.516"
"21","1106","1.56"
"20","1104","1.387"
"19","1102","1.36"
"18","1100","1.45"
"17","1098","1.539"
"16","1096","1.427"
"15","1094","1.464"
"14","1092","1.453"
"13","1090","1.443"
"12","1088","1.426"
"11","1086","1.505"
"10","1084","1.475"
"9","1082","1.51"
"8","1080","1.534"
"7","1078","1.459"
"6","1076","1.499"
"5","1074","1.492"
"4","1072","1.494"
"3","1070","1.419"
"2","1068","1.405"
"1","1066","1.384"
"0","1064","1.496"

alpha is 1128 yr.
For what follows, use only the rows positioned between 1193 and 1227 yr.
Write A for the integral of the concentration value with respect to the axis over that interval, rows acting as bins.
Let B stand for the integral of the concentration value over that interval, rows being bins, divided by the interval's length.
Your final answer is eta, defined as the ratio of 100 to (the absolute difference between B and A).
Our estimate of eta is 2.02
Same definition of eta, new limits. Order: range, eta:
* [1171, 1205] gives 2.03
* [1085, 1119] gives 2.07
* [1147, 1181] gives 2.00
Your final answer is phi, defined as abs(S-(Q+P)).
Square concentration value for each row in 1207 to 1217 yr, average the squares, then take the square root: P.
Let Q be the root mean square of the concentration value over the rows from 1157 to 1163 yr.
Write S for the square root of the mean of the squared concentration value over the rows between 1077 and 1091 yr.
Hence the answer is 1.58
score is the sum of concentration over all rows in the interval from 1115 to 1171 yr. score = 44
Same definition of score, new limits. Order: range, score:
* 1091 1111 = 15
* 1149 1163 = 11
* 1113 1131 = 13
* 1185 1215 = 22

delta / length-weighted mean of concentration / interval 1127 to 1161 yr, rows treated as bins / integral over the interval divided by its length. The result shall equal 1.61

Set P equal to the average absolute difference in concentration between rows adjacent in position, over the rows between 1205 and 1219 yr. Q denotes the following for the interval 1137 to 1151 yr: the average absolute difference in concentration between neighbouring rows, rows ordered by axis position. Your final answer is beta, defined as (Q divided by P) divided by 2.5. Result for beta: 0.71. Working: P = 0.050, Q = 0.088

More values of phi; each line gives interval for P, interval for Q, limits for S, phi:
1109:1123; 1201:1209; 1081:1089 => 1.49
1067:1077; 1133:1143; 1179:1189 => 1.69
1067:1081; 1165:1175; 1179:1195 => 1.50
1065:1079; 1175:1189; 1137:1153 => 1.30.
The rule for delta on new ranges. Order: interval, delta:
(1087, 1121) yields 1.46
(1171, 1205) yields 1.49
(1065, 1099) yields 1.47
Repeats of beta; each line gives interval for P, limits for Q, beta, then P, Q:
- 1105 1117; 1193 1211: 0.27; 0.054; 0.036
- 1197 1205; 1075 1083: 0.50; 0.037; 0.046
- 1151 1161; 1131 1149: 0.49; 0.064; 0.078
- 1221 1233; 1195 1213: 0.19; 0.074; 0.035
